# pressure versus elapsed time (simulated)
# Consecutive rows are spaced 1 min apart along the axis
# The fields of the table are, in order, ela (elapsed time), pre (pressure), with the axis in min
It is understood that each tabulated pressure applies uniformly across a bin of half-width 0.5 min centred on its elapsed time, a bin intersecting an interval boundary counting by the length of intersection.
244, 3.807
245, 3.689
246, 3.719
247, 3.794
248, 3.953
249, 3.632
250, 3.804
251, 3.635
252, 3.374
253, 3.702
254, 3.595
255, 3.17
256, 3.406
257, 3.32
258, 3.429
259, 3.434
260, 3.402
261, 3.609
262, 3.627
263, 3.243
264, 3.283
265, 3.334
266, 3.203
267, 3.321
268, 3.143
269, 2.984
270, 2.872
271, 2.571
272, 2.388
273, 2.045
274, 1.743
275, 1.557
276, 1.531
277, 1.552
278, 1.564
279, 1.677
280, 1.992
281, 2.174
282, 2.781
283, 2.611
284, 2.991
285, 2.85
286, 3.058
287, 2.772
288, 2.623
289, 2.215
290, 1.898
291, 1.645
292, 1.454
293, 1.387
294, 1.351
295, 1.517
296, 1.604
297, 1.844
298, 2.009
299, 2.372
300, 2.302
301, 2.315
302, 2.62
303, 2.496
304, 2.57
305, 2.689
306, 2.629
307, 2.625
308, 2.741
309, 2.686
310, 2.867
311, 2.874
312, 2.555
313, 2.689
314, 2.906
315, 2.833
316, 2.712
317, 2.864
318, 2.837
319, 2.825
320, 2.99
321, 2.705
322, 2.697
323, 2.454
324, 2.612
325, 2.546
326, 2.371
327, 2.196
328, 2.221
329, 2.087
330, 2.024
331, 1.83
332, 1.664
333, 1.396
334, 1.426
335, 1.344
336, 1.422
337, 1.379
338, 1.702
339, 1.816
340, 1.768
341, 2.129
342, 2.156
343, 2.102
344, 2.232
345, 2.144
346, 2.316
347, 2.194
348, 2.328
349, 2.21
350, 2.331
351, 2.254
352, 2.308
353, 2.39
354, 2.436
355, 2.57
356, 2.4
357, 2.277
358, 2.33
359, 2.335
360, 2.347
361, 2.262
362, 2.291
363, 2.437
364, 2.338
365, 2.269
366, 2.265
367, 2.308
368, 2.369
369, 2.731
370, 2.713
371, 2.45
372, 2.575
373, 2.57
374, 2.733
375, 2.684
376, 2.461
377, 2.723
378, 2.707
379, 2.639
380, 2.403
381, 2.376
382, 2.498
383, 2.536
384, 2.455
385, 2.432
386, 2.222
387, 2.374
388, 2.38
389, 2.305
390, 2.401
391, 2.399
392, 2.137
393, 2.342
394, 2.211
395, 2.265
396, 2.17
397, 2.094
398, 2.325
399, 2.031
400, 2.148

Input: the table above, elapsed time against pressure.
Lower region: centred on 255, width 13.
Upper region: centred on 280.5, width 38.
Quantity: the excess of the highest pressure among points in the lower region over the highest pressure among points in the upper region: 0.18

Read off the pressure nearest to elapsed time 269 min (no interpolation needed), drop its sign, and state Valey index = 2.98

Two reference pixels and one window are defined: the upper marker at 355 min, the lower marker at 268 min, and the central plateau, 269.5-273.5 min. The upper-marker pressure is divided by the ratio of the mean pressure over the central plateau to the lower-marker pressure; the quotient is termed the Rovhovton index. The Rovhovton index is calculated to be 3.27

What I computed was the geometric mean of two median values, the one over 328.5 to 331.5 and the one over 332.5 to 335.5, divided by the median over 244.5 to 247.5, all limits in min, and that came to 0.45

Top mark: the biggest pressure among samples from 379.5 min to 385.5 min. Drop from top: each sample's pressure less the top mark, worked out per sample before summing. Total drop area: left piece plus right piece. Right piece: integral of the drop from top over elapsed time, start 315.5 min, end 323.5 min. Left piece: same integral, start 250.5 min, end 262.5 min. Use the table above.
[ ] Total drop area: 13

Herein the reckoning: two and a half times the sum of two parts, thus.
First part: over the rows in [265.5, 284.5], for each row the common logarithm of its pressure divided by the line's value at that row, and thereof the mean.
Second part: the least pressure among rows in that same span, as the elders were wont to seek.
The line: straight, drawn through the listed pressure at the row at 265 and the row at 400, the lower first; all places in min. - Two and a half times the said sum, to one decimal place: 3.4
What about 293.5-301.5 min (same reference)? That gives 2.9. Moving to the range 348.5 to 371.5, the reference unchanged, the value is 5.5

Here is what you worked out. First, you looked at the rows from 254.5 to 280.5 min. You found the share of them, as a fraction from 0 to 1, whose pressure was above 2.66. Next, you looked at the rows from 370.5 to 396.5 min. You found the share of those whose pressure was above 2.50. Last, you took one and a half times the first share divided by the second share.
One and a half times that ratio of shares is 3.0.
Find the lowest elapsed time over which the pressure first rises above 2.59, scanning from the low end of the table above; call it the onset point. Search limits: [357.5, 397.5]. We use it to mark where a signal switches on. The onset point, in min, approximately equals 369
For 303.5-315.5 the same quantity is 305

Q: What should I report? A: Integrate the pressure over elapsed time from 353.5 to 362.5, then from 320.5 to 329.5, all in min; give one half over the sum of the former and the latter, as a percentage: 1.16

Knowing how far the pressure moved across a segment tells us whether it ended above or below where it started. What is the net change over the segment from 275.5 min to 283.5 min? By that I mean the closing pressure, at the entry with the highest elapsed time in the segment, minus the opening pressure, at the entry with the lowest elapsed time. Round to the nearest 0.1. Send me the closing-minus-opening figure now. 1.1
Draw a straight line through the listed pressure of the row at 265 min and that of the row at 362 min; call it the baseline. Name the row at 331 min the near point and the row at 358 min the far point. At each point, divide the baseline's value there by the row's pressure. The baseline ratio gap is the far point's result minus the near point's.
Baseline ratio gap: -0.4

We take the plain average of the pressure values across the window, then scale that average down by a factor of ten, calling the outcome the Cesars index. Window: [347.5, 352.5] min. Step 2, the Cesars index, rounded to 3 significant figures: 0.229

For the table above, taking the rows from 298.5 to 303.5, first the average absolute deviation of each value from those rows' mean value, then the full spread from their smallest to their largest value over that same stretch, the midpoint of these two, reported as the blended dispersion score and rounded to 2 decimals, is 0.21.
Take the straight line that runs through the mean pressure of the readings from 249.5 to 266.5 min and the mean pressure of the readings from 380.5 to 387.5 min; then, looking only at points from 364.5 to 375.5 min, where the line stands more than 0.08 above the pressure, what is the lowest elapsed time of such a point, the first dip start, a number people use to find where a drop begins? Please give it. 365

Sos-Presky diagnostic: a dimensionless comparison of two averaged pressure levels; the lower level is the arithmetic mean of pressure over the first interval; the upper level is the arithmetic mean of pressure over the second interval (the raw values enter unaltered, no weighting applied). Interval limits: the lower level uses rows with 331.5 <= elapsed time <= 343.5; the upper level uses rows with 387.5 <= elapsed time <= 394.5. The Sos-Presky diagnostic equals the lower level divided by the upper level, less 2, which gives -1.27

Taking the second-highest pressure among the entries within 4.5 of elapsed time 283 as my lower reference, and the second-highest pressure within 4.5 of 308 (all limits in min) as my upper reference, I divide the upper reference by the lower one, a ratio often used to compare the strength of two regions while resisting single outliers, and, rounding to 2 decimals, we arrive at 0.96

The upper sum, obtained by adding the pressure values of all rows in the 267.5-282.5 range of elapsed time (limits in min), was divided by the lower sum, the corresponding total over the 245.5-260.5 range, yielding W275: 0.61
